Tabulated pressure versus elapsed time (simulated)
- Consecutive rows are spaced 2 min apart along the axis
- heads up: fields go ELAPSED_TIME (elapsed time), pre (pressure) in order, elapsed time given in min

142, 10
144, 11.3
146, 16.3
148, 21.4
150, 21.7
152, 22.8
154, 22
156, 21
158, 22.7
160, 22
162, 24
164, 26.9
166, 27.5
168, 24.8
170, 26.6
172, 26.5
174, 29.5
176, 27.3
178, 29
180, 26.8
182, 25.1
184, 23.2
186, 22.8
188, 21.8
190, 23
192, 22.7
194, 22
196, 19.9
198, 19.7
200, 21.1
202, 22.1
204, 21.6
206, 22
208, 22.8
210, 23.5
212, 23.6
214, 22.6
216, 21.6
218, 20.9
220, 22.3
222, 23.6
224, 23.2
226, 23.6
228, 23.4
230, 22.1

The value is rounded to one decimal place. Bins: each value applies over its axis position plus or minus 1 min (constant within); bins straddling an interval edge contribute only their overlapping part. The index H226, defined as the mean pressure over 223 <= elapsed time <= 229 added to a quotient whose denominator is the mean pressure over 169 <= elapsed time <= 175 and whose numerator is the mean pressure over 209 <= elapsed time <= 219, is 24.2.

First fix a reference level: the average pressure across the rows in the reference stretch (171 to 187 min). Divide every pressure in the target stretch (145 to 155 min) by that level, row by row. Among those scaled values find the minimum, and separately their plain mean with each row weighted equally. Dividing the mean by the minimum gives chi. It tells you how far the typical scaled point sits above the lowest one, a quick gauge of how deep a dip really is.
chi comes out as 1.28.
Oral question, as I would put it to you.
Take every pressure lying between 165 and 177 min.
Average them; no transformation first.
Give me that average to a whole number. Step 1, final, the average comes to 27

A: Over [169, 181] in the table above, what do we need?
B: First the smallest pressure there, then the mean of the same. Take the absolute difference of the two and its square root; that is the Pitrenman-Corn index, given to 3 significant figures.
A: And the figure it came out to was 1.06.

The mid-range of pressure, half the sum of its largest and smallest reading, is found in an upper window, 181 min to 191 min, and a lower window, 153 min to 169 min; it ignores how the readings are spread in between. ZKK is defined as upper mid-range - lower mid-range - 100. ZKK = -100.8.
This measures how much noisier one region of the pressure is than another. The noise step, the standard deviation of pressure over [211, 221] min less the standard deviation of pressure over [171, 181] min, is -0.3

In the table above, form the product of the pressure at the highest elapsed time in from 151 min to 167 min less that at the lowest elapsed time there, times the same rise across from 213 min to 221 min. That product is -1.4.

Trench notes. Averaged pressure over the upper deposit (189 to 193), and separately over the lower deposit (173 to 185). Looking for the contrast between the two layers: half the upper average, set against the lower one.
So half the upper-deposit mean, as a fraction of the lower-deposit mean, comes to 0.43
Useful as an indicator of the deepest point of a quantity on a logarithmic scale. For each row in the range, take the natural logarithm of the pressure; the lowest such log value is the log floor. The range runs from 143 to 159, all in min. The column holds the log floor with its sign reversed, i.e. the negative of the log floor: -2.42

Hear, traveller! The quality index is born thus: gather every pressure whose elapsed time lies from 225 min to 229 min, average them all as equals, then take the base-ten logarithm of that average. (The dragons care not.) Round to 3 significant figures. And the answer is 1.37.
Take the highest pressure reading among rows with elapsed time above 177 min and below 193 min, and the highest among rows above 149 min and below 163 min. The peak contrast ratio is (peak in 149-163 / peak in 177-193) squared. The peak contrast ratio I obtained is 0.68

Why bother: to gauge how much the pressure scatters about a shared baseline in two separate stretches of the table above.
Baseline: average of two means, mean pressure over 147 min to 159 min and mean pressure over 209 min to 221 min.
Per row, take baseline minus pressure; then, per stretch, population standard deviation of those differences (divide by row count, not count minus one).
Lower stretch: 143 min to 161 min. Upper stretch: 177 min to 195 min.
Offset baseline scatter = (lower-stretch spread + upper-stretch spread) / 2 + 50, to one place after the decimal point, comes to 53.0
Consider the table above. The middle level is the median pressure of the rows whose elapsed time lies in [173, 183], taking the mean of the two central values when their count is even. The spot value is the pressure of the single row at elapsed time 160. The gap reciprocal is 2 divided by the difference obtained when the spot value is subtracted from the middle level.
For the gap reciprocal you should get 0.4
